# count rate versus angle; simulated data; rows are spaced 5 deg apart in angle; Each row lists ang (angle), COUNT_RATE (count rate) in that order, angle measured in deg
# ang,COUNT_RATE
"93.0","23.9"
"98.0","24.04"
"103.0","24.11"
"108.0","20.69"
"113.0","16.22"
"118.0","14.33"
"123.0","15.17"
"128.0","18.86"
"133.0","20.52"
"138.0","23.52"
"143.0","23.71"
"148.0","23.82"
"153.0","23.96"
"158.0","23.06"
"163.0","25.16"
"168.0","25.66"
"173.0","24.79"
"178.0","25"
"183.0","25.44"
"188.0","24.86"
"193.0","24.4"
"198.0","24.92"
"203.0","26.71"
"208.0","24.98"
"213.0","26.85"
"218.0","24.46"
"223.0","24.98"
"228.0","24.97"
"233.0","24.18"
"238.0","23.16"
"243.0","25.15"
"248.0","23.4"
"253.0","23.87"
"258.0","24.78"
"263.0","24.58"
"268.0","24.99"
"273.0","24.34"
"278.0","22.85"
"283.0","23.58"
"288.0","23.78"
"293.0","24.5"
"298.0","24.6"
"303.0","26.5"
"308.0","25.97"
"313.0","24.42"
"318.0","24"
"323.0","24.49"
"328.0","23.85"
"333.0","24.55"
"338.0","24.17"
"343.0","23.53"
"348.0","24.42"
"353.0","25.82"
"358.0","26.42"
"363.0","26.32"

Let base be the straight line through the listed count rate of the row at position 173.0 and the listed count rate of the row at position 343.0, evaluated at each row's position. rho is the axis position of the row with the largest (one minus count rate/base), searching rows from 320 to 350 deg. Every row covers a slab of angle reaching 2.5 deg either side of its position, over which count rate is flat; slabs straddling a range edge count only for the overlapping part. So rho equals 343.0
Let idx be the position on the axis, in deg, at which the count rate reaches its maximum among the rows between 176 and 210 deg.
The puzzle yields 203.0 deg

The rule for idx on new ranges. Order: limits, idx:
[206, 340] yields 213.0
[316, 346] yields 333.0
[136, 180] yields 168.0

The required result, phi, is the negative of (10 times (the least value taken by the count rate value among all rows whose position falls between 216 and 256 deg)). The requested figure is -232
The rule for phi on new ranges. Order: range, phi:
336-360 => -235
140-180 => -231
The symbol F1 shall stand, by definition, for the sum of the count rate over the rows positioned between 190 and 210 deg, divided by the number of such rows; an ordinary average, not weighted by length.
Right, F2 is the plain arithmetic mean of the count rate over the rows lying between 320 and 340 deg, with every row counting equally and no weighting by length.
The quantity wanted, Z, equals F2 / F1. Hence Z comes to 0.96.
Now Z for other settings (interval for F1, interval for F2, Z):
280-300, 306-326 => 1.03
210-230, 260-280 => 0.96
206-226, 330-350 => 0.95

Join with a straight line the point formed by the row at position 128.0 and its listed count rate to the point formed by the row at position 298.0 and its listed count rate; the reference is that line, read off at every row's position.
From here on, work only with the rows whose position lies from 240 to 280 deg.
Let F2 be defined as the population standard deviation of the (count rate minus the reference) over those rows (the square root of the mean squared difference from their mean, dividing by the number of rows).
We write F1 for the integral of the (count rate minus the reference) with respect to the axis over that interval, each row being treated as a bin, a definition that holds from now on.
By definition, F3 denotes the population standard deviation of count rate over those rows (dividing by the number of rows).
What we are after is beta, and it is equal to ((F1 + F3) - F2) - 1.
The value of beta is 36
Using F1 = 37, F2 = 0.95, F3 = 0.76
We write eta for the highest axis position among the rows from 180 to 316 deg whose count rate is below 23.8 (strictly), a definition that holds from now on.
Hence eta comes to 288.0 deg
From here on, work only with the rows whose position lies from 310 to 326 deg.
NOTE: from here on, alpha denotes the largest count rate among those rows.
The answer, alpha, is 24.49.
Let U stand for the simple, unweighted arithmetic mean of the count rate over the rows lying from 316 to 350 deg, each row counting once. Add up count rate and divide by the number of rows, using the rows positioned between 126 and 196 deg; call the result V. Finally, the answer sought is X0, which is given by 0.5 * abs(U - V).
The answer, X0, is 0.19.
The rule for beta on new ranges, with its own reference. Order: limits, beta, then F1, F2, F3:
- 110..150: 21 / 22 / 3.35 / 3.71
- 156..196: 173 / 174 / 0.75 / 0.75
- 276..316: 0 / 0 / 0.88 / 1.13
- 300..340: -25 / -24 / 1.22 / 0.90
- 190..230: 145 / 146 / 0.98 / 0.89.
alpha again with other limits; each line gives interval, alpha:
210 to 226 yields 26.85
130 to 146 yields 23.71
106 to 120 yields 20.69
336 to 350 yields 24.42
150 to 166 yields 25.16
